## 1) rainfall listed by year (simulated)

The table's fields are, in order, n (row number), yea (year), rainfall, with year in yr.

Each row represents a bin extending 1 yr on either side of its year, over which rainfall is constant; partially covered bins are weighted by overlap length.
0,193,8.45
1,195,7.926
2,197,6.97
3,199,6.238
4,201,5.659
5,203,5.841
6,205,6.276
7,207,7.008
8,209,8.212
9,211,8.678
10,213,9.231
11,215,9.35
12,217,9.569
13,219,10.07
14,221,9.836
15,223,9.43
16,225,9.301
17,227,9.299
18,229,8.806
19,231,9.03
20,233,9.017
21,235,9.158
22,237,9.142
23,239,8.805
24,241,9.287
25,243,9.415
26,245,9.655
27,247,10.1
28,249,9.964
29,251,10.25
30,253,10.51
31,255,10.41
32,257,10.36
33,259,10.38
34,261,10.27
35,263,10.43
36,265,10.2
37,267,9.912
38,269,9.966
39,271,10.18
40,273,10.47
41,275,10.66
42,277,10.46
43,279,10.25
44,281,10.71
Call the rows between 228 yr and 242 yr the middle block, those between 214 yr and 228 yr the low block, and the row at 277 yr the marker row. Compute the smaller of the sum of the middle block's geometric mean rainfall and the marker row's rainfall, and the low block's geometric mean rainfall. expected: 9.55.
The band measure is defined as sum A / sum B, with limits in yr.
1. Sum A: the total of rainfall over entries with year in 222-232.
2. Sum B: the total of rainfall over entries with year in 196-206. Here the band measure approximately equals 1.48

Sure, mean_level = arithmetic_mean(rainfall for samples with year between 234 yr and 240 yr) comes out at 9.0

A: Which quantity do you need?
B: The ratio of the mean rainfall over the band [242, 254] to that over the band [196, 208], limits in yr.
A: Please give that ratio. 1.58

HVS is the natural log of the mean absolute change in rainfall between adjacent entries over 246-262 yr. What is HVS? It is -1.98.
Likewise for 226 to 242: -1.41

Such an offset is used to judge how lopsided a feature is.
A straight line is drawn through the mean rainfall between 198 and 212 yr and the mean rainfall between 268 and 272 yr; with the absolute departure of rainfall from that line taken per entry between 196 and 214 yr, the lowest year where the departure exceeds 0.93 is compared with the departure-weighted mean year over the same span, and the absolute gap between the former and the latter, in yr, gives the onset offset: 6.3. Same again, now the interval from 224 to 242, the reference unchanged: 6.3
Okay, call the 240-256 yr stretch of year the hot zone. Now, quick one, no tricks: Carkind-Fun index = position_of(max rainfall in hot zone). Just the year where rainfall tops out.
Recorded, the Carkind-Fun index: 253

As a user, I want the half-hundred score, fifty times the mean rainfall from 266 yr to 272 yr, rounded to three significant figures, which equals 501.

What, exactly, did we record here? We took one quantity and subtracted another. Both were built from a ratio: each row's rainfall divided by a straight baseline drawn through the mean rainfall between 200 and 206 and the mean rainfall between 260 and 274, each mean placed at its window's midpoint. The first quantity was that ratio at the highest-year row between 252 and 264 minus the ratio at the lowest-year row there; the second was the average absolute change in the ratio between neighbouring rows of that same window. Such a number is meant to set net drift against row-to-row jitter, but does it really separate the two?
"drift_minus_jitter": -0.10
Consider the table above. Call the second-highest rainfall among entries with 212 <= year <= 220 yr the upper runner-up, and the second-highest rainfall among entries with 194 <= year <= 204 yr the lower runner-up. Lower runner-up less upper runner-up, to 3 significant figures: -2.60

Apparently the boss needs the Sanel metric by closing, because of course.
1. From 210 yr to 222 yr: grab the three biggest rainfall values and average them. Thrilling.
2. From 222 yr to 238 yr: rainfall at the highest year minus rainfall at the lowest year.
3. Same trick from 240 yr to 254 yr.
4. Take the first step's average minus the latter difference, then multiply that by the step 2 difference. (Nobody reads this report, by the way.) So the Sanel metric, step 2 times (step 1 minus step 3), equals -2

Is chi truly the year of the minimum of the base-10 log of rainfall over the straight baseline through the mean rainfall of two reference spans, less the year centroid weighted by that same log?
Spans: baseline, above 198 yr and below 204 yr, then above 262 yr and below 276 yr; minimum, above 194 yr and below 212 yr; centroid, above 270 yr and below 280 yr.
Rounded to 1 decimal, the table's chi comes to -75.9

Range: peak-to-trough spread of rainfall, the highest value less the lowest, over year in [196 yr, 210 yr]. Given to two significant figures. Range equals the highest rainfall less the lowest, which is 2.6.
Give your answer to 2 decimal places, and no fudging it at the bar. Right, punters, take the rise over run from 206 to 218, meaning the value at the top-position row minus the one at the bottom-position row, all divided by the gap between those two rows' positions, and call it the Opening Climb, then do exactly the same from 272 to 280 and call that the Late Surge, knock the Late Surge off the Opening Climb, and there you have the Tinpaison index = 0.29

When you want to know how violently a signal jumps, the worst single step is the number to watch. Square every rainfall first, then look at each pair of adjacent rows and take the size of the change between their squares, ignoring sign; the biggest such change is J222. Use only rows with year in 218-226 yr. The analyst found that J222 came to 7.8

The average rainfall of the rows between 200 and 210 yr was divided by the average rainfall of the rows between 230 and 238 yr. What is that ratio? 0.73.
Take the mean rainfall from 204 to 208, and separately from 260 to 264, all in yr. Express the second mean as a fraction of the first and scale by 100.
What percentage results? 156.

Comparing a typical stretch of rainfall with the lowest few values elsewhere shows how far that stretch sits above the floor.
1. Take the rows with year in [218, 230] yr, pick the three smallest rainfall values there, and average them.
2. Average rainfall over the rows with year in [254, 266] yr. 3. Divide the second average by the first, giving 1.13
